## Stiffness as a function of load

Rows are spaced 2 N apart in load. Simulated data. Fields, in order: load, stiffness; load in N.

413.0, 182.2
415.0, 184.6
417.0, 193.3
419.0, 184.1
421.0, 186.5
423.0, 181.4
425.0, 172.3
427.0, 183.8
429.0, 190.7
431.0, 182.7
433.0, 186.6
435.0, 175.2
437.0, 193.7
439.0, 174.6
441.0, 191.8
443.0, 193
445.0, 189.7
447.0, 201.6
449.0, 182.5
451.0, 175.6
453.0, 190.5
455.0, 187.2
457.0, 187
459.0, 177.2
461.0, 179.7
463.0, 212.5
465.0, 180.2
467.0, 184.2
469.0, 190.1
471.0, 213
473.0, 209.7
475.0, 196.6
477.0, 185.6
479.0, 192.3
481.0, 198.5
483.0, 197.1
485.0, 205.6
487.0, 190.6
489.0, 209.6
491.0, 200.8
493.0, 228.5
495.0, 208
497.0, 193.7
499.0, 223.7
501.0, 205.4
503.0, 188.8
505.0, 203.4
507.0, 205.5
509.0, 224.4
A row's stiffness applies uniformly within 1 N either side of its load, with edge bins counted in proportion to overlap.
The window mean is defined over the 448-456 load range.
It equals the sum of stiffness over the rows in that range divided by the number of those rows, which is 184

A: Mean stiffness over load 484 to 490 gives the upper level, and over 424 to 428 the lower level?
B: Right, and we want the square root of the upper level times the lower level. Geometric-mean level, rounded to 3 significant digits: 190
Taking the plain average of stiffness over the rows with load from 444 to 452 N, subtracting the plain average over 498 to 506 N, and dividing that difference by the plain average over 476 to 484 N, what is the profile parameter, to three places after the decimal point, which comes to -0.093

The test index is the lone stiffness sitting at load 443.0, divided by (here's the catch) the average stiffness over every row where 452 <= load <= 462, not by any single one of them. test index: 1.05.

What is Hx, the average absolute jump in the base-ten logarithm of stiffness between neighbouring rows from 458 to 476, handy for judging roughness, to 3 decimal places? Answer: 0.032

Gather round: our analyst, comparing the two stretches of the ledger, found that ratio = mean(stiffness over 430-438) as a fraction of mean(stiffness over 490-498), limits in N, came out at 0.89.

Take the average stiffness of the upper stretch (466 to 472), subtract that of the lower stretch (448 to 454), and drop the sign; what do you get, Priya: 13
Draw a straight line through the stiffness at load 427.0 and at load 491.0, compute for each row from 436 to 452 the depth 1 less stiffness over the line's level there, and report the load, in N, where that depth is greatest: 451.0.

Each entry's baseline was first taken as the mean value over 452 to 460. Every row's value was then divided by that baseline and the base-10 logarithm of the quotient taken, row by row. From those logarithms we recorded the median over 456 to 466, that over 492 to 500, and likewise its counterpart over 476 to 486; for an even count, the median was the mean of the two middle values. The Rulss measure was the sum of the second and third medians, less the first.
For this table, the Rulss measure 0.10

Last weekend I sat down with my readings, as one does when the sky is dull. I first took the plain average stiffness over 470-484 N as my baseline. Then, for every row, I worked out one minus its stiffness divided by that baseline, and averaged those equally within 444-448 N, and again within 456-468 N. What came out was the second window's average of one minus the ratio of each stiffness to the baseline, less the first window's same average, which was 0.04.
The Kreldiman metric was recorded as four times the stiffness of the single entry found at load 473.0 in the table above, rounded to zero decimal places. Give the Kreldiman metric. 839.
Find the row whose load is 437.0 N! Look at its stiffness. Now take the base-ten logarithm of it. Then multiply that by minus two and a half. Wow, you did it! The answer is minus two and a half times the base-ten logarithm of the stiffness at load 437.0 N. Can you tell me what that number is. -5.72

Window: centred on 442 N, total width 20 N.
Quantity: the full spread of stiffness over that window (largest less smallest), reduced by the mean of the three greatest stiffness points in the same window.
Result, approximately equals -169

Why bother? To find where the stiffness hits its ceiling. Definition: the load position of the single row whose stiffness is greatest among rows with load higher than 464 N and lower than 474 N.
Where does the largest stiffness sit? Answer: 471.0 N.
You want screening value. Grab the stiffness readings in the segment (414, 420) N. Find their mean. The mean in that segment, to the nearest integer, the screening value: 187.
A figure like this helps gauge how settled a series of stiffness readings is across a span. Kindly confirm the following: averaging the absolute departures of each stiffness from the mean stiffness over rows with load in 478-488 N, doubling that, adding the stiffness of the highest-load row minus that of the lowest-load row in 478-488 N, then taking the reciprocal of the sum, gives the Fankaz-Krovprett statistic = 0.15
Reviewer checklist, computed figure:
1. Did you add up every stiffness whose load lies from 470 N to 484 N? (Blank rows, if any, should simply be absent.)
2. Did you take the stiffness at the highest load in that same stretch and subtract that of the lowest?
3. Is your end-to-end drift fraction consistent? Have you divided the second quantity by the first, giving -0.011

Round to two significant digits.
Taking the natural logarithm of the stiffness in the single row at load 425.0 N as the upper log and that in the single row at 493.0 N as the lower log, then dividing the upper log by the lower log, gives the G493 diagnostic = 0.95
